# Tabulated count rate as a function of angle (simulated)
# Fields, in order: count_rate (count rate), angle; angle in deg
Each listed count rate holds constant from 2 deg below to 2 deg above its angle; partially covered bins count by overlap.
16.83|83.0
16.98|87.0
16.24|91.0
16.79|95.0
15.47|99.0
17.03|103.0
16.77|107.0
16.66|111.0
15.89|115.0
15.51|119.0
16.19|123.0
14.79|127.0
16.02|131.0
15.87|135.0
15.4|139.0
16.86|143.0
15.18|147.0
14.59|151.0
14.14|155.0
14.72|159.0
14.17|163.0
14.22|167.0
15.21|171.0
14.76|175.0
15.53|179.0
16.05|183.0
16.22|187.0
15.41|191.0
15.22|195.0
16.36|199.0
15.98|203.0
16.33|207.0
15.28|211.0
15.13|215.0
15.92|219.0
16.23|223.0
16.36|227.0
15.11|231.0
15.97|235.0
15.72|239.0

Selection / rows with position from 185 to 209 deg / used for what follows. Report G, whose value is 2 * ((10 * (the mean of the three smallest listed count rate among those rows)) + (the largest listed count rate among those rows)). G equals 343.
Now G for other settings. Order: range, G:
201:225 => 342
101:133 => 342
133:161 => 323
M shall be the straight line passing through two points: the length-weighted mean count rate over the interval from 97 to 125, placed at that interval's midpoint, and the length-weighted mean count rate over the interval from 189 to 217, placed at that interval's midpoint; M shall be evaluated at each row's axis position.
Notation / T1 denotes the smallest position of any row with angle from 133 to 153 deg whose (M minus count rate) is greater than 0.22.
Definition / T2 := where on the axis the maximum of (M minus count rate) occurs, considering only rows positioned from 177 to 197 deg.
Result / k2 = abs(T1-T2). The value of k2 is 56 deg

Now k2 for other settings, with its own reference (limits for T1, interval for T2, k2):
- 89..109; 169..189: 76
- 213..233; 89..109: 116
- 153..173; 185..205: 40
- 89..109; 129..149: 48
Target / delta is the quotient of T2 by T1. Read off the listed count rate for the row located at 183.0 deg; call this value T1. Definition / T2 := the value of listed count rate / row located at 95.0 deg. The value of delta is 1.05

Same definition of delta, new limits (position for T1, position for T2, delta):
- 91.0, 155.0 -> 0.87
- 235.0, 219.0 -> 1.00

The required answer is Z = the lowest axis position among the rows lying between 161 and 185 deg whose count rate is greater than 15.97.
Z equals 183.0 deg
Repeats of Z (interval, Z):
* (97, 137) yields 103.0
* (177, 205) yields 183.0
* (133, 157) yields 143.0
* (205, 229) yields 207.0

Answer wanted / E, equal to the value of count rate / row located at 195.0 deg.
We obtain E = 15.22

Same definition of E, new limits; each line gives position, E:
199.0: 16.36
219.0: 15.92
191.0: 15.41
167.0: 14.22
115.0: 15.89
